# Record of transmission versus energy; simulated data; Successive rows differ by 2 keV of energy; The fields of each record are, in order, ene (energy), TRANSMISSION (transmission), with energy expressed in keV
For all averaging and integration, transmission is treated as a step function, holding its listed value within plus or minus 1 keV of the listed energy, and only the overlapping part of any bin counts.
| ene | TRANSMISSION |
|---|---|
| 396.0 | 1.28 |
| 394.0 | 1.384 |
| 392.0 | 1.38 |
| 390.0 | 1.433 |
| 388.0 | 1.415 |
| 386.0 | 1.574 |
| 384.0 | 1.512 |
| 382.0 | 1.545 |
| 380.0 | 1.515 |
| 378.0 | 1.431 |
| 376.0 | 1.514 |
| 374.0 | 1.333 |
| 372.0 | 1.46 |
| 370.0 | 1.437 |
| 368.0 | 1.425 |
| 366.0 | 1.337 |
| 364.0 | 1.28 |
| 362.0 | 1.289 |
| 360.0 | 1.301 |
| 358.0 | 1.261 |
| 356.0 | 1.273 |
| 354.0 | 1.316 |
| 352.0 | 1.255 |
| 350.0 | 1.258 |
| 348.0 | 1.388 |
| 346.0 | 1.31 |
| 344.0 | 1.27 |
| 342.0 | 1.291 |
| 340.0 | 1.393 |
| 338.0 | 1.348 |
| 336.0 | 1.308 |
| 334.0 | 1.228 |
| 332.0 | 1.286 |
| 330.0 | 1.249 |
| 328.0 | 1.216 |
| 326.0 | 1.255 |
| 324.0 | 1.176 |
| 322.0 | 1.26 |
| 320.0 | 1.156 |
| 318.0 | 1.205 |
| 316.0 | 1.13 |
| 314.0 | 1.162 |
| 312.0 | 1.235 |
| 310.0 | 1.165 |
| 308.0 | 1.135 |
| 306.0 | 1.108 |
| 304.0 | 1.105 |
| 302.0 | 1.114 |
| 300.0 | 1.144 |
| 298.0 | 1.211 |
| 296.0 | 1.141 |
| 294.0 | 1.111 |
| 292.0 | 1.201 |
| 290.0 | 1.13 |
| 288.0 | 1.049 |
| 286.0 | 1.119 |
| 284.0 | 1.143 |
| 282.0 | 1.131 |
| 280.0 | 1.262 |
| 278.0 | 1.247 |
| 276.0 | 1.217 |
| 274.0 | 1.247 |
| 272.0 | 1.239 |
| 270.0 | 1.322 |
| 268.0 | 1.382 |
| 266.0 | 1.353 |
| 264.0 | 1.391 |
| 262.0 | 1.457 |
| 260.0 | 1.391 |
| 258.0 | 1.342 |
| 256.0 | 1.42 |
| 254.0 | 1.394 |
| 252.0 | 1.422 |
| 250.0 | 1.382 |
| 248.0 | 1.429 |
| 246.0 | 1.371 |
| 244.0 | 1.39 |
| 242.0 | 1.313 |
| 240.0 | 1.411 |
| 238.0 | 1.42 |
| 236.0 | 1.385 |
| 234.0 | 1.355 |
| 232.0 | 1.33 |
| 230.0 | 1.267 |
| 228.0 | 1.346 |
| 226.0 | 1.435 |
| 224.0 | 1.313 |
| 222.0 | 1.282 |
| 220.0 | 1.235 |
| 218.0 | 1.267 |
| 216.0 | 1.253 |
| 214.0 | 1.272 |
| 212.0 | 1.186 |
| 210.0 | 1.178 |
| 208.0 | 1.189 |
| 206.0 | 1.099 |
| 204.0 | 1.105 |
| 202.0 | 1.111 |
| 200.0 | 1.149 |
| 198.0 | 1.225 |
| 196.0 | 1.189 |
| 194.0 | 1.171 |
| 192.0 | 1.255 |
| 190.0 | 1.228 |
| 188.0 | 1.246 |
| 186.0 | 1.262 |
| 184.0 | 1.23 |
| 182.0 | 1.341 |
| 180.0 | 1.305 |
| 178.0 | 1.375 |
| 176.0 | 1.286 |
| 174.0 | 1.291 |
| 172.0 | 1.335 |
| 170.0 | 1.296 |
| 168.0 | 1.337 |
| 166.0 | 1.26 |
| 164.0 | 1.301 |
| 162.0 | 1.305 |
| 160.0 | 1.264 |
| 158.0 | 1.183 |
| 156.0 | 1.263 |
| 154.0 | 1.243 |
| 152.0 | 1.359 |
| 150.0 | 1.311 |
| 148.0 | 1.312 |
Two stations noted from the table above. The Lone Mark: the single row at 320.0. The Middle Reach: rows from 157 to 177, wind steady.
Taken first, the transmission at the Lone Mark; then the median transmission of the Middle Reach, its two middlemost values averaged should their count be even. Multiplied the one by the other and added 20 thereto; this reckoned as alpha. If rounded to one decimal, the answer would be 21.5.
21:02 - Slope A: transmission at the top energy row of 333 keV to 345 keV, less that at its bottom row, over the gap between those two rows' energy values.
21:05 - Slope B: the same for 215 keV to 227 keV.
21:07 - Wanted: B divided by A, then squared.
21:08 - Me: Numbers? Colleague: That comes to 19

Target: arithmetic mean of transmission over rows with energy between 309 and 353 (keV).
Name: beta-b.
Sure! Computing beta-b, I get 1.25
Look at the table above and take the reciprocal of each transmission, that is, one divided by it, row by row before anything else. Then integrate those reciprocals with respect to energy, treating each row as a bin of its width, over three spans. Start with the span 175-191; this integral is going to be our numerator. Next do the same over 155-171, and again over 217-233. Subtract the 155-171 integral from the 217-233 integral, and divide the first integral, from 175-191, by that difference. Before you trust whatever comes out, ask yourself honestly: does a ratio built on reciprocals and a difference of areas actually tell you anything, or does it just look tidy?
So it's -40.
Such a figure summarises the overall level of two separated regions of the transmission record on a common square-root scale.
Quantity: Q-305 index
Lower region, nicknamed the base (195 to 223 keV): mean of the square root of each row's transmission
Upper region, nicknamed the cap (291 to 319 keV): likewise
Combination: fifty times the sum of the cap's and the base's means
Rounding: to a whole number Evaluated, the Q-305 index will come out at 108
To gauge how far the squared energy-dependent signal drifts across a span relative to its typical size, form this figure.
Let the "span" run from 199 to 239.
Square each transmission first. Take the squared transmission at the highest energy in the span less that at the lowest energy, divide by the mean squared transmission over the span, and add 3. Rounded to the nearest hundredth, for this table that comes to 3.44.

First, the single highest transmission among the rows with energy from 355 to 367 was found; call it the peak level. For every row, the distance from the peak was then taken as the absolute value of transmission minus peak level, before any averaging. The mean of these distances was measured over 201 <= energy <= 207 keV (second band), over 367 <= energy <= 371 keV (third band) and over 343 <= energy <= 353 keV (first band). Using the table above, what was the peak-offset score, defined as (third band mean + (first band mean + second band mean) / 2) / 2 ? 0.120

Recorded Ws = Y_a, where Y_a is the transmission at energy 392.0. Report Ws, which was 1.38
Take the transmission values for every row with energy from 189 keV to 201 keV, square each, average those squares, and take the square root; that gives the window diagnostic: 1.20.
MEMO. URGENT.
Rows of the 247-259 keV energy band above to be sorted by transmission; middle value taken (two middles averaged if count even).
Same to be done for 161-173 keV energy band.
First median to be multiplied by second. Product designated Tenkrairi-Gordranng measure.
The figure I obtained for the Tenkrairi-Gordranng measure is 1.8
